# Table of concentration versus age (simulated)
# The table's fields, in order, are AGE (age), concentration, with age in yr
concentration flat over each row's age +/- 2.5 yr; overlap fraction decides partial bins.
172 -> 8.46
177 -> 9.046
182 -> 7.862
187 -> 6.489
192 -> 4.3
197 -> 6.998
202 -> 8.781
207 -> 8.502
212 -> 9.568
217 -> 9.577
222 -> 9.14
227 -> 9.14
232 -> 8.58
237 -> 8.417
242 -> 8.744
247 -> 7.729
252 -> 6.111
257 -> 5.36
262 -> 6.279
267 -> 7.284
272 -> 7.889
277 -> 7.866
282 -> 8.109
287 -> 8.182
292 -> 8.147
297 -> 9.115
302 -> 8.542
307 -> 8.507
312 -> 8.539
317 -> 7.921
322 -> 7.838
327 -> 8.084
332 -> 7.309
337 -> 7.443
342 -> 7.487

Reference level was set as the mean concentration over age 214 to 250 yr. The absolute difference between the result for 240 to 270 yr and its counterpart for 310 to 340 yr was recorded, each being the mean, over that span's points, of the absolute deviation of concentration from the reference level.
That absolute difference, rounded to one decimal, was 0.9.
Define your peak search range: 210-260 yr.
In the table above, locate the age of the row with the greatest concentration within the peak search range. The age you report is 217 yr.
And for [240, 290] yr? 242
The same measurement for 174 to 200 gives 177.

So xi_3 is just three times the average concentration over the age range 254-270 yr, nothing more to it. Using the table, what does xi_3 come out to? 19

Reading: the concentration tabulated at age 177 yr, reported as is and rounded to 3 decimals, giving 9.046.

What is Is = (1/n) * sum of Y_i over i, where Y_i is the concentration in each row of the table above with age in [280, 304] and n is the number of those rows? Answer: 8.4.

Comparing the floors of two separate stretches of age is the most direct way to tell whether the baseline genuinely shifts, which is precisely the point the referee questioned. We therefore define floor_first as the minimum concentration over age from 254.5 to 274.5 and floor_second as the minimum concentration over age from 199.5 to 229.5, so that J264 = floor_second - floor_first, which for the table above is 3.1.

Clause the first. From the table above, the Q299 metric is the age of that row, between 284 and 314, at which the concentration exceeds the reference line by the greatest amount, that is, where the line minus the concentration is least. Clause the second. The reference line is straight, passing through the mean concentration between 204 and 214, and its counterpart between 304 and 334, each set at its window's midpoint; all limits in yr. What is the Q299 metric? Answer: 297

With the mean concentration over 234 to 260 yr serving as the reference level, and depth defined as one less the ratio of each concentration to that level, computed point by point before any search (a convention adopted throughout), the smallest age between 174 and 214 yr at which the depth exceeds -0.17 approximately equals 182 yr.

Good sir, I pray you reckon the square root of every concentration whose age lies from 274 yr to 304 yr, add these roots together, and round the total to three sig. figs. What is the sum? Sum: 17.3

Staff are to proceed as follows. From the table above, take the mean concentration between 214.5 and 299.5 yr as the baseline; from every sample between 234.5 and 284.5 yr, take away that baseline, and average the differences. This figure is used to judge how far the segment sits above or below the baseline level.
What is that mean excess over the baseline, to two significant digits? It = -0.60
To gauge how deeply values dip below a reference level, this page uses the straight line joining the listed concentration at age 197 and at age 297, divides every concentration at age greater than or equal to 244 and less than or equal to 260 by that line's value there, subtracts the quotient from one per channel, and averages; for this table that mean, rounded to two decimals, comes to 0.21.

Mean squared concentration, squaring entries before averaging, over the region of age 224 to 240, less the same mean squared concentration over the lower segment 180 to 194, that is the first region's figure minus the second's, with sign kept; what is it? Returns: 35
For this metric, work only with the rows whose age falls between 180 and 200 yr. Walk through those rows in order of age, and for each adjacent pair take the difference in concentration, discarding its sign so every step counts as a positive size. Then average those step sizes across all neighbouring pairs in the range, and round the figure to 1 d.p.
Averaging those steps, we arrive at 2.1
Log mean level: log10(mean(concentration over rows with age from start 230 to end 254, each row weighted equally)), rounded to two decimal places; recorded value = 0.90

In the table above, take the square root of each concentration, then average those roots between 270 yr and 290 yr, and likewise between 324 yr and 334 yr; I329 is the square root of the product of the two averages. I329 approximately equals 2.80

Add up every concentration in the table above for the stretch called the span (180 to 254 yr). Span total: 120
